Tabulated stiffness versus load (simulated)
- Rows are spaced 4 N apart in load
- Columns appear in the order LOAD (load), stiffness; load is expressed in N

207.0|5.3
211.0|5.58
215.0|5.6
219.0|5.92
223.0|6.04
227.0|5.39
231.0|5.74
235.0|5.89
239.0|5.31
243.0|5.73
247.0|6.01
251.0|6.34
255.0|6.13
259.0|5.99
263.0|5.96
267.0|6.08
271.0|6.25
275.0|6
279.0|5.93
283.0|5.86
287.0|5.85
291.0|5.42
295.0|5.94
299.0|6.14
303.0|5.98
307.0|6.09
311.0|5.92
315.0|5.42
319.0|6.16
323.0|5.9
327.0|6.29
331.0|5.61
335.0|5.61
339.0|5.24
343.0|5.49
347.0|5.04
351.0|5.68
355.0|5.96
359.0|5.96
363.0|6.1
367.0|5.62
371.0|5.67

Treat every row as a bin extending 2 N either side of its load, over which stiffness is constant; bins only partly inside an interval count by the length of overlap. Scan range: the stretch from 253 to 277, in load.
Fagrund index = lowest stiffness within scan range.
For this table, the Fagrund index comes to 5.96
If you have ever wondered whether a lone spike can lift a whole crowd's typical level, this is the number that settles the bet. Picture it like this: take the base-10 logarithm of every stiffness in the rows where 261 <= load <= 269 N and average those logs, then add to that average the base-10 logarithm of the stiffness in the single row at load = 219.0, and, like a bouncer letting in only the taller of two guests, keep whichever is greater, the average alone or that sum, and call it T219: 1.55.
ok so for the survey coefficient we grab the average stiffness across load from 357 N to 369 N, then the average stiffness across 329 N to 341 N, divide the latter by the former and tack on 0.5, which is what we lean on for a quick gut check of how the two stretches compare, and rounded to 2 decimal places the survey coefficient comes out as 1.43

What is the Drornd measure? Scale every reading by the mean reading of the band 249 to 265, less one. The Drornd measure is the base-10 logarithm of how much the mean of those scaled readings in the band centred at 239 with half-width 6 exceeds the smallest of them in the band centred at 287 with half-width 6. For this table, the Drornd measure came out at -1.4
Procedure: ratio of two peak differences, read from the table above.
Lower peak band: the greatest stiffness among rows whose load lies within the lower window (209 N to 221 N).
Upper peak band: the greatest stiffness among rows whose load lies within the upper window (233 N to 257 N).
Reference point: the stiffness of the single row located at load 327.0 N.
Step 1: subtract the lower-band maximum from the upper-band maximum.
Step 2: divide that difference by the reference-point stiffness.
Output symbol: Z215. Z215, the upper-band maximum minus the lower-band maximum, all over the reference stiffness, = 0.067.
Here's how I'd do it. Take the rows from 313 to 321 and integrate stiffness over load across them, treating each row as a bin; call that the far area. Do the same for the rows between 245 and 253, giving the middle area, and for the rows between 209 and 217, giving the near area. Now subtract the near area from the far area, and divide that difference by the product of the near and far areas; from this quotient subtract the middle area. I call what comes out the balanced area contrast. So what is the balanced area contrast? -49.4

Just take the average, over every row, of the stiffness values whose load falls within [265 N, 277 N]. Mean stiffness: 6.11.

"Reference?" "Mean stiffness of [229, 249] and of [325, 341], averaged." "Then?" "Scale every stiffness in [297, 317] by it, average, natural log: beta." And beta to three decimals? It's 0.034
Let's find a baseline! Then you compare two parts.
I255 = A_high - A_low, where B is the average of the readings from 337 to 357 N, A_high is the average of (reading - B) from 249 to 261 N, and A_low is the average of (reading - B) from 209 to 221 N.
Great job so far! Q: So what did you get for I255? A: 0.5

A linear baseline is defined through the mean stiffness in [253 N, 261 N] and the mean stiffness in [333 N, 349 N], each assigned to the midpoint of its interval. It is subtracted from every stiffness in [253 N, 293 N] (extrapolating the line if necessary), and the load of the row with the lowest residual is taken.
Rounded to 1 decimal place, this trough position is 291.0 N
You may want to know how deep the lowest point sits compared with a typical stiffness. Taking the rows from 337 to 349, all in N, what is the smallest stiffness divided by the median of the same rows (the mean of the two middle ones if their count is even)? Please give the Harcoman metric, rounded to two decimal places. 0.96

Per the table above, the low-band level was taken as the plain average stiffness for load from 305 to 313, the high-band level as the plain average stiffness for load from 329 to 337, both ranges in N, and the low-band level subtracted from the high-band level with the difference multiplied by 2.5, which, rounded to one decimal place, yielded -1.0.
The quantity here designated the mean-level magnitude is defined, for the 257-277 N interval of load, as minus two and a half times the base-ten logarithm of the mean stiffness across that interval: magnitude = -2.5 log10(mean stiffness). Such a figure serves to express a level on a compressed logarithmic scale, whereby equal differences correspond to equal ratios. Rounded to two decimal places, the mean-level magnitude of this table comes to -1.96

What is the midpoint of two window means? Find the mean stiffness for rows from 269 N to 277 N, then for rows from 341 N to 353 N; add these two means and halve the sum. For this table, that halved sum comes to 5.76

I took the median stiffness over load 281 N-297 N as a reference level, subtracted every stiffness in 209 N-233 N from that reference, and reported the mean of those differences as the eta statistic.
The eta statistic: 0.14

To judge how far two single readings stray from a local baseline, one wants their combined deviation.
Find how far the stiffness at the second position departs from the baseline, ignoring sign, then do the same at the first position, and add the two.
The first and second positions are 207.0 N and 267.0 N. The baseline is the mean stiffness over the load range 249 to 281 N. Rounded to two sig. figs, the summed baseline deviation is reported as 0.79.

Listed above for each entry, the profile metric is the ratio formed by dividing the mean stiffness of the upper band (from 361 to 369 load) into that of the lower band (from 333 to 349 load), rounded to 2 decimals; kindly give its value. 0.91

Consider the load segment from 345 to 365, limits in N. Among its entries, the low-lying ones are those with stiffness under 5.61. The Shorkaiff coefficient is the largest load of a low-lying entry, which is 347.0 N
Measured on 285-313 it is 291.0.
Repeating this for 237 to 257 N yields 239.0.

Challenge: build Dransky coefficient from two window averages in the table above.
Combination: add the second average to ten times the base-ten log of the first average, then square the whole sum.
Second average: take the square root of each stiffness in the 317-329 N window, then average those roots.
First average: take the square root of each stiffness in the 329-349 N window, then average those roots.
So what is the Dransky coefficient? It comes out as 37.6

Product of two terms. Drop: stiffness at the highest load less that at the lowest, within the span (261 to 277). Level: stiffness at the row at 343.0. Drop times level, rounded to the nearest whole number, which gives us 0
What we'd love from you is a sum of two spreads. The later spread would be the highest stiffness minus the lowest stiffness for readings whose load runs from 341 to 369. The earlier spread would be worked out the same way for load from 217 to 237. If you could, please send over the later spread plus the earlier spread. 1.7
